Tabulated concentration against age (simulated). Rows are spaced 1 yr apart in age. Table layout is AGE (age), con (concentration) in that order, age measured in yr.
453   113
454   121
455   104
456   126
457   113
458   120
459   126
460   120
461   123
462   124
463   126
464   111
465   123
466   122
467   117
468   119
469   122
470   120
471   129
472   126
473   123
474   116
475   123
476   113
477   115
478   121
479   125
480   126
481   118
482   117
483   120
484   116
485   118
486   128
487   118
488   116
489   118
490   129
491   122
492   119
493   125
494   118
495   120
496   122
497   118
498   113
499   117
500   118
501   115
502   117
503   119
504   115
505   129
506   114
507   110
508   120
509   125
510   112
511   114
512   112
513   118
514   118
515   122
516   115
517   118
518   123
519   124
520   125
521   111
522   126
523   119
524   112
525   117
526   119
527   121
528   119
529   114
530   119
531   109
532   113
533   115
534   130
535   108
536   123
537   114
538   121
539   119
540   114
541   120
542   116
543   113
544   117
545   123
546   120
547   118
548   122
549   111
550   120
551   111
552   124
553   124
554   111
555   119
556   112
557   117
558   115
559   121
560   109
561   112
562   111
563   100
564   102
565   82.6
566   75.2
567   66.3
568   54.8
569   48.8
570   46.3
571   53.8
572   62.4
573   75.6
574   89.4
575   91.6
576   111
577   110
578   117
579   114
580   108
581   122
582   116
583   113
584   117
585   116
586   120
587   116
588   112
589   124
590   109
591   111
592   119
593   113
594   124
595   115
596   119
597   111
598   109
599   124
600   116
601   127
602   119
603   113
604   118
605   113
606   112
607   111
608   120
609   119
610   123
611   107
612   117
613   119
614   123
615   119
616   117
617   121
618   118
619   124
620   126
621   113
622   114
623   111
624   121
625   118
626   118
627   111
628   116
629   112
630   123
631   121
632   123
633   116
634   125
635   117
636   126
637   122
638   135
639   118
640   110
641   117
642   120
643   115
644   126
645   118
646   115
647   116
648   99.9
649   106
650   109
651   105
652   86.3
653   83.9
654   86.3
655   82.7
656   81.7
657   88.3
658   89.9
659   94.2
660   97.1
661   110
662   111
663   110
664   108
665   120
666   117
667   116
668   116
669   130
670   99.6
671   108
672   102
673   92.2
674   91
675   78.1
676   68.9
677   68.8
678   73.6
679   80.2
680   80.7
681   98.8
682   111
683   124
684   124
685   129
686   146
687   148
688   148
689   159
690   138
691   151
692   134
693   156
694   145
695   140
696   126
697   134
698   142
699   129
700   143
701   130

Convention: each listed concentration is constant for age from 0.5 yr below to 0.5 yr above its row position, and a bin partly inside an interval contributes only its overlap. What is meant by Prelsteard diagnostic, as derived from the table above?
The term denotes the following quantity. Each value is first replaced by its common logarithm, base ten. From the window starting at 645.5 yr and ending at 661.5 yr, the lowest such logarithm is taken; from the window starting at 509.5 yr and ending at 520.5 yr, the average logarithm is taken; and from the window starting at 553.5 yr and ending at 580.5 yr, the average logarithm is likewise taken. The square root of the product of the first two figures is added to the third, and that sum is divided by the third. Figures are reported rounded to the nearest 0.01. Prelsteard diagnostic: 2.02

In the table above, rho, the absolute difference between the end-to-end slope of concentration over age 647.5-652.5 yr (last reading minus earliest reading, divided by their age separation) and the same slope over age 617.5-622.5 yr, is 2.4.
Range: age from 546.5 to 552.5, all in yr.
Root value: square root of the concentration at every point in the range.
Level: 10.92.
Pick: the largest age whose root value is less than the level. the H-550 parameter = 551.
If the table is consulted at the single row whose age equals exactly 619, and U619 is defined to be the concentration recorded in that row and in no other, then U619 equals 124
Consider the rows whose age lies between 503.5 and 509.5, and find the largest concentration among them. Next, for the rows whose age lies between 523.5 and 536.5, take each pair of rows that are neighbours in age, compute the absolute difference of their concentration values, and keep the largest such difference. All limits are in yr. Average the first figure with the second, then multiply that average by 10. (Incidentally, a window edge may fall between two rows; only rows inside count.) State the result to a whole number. 755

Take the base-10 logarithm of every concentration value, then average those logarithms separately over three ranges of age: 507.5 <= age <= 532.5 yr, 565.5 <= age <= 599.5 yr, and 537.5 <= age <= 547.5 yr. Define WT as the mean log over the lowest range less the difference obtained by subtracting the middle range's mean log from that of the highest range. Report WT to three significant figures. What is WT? 2.15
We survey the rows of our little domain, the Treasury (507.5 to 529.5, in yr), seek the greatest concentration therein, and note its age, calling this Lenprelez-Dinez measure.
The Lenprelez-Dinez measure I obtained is 522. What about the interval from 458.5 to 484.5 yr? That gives 471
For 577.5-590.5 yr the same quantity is 589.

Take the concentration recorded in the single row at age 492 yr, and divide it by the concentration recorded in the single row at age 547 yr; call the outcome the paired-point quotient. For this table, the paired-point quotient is 1.01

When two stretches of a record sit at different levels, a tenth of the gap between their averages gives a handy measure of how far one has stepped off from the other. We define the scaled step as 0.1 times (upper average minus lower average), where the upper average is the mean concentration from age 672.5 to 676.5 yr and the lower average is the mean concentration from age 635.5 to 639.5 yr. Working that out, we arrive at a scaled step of -4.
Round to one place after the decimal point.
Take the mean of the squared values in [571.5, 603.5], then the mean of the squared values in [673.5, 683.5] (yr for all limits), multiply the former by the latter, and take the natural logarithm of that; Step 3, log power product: 18.4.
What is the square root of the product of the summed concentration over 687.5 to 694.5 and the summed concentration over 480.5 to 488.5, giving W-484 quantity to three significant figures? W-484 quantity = 990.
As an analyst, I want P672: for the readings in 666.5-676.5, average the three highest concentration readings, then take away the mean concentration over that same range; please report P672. 20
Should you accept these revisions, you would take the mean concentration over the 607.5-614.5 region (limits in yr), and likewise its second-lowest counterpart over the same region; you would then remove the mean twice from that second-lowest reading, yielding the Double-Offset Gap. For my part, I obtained -120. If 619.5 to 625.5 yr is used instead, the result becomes -121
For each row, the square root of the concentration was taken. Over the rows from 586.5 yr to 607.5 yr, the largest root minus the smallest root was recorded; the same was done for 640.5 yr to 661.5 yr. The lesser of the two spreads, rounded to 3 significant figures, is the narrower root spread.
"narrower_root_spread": 0.829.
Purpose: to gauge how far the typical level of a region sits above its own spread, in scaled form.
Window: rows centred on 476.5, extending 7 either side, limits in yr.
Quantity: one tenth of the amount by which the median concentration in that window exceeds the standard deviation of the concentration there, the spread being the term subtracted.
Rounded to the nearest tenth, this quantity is 11.6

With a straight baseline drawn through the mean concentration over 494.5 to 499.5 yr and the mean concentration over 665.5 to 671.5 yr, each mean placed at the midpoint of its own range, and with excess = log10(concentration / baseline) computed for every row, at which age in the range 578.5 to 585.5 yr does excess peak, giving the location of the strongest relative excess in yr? 581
